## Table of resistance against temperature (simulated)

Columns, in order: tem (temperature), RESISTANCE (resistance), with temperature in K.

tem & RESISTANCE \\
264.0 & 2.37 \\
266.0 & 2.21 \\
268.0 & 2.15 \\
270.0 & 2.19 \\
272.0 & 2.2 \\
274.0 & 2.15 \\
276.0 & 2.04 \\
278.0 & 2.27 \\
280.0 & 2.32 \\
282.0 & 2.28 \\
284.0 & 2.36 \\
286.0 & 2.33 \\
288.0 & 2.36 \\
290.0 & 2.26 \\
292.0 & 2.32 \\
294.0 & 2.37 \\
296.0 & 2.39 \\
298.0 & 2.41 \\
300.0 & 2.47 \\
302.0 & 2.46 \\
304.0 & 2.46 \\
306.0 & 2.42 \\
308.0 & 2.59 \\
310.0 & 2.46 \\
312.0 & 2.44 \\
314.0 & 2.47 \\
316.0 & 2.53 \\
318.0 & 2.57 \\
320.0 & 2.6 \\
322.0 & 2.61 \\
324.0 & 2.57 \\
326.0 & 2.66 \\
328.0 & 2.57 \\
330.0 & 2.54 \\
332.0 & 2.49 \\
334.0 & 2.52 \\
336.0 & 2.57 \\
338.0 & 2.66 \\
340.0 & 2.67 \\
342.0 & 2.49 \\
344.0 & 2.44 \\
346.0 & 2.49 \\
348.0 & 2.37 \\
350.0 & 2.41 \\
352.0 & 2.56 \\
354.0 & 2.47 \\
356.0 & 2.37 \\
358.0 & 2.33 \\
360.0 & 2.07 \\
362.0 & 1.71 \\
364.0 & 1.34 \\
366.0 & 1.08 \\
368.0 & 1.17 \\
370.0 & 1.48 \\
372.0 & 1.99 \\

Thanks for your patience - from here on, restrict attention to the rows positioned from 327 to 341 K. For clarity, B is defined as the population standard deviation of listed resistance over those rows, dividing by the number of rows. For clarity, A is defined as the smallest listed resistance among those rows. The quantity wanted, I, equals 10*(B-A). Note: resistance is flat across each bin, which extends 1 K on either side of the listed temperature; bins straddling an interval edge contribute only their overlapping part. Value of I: -24.3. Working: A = 2.49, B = 0.06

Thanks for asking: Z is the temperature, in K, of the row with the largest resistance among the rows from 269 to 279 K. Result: 278.0 K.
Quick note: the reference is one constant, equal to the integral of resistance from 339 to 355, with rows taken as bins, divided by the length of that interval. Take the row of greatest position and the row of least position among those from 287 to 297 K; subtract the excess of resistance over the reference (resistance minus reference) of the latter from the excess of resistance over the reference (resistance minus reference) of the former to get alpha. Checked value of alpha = 0.03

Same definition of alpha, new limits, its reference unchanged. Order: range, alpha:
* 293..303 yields 0.09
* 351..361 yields -0.49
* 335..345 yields -0.13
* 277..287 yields 0.06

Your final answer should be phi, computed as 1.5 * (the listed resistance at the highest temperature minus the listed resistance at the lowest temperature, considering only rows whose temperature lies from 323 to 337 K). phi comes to 0.00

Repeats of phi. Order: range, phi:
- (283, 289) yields 0.00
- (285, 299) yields 0.12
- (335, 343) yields -0.12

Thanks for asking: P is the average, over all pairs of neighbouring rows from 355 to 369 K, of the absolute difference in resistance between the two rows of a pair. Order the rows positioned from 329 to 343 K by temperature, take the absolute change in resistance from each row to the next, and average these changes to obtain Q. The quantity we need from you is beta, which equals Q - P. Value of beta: -0.16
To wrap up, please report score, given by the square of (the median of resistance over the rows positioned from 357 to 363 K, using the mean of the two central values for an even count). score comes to 4.3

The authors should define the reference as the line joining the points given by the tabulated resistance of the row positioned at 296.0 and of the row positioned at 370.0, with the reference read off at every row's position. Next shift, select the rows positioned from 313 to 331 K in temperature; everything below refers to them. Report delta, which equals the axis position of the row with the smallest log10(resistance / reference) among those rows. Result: 314.0 K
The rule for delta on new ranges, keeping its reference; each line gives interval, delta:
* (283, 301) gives 290.0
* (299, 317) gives 300.0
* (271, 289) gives 276.0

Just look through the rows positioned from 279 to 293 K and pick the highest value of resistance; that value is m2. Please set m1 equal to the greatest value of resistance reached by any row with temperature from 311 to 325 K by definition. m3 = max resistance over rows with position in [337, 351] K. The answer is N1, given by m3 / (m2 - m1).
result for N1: -10.7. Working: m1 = 2.61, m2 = 2.36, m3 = 2.67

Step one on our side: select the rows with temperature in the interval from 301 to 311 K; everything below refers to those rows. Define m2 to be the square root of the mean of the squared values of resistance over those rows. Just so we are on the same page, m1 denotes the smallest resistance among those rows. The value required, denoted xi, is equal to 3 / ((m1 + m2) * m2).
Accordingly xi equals 0.25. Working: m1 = 2.42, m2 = 2.48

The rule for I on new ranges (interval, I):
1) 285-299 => -22.1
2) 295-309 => -23.3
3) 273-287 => -19.3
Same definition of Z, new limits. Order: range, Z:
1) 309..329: 326.0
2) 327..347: 340.0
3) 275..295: 294.0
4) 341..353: 352.0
